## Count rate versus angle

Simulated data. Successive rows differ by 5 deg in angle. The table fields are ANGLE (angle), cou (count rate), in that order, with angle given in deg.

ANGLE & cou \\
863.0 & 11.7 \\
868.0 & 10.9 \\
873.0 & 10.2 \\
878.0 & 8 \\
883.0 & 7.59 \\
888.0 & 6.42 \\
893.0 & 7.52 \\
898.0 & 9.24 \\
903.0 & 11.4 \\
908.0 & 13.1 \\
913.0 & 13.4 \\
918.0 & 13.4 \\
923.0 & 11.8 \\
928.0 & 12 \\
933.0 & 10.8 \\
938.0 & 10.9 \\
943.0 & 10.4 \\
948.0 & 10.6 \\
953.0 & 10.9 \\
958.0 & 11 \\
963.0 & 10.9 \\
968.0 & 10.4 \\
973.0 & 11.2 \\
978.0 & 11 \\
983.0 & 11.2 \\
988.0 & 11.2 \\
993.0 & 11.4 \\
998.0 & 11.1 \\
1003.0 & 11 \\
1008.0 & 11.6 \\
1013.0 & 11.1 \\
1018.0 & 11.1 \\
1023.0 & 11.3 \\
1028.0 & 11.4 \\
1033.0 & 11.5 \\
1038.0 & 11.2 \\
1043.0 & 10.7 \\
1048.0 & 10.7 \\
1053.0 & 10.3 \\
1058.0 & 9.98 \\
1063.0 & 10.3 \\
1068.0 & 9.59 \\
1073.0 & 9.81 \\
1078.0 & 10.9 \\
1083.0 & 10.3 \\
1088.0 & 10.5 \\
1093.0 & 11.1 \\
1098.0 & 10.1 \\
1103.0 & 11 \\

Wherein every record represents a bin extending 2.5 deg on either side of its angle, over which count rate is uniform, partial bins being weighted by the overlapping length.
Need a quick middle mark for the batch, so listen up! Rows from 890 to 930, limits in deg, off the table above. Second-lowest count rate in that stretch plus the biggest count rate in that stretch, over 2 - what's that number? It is 11.3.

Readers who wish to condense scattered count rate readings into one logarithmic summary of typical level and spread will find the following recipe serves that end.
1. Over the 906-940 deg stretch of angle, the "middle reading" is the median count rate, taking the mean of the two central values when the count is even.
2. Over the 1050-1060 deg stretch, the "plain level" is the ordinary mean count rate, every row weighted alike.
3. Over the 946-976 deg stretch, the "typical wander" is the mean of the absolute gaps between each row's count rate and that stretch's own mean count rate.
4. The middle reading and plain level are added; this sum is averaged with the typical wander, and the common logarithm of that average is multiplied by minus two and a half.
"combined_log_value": -2.62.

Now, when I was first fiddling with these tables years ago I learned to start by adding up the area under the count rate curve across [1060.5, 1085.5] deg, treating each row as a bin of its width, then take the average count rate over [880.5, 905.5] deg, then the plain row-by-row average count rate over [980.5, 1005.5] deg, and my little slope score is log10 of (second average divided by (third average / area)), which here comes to 2.28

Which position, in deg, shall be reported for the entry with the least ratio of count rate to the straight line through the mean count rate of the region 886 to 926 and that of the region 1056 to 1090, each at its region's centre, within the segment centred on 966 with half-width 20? 968.0 deg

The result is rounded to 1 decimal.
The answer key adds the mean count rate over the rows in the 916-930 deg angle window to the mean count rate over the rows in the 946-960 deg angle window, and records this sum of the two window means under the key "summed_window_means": 23.2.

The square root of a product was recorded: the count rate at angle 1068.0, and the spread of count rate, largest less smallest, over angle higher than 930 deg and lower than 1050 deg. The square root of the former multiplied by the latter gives 3.4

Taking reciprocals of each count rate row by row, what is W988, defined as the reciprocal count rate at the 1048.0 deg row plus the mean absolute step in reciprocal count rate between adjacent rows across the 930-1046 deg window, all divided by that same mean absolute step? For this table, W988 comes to 43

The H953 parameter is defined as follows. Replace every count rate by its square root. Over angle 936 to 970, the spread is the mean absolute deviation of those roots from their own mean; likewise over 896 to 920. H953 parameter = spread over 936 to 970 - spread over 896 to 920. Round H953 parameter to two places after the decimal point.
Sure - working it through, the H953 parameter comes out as -0.18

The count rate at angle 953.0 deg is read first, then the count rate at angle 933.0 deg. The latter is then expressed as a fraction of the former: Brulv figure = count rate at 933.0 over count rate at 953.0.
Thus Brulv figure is 0.99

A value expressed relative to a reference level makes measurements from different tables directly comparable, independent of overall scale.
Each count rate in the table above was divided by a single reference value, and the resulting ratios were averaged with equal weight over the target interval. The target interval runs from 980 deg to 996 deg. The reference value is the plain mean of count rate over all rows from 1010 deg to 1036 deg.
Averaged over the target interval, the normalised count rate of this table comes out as 1.00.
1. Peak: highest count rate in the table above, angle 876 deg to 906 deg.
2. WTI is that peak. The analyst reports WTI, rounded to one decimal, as 11.4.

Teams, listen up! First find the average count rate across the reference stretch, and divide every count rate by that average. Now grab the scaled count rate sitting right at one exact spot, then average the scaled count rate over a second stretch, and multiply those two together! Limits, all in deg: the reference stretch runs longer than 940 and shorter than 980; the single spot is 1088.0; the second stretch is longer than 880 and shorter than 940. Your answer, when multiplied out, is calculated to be 0.96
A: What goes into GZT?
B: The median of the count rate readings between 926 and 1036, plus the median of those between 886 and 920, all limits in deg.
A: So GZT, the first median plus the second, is 22.5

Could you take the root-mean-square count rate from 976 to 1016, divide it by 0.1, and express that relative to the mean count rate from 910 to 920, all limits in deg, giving 8.4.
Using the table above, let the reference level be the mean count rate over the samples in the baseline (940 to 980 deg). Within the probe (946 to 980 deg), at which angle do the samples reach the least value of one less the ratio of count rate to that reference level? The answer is 973.0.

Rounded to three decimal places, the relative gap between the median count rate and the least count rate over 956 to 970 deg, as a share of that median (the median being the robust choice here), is 0.046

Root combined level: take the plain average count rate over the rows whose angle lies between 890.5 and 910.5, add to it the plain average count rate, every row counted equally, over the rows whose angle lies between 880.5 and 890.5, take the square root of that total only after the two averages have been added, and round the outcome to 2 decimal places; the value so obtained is 4.16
